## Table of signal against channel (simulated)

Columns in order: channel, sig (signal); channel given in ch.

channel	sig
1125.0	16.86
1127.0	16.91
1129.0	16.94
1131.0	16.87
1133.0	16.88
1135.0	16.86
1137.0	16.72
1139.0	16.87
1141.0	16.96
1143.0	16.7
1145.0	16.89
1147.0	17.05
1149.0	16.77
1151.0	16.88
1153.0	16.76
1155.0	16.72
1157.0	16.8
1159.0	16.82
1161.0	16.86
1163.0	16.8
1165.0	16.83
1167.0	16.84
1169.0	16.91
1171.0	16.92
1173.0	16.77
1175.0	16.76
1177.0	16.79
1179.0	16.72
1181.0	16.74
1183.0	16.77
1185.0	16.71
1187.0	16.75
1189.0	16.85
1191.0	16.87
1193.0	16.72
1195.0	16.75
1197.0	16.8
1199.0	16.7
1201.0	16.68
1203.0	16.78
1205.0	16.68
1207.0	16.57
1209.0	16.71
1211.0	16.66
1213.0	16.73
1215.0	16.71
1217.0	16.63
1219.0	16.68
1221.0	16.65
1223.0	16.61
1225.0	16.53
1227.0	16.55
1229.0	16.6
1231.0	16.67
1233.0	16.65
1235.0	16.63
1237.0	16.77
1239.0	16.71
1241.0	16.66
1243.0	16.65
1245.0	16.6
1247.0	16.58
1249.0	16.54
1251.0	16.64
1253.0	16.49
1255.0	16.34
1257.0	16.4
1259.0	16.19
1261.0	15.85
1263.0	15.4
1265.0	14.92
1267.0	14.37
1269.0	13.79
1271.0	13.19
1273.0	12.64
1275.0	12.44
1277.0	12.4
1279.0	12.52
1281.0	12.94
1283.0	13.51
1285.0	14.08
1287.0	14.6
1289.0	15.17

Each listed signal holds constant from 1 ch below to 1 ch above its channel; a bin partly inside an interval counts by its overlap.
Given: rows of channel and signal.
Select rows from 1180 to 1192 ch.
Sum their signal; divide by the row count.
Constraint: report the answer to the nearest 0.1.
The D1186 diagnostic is 16.8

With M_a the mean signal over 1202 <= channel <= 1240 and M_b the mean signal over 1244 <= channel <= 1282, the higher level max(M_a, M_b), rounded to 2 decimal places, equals 16.66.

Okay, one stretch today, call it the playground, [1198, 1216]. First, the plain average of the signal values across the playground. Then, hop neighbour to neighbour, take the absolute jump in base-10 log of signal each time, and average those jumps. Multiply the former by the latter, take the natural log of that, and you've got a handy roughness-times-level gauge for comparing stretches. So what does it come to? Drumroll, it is -3.41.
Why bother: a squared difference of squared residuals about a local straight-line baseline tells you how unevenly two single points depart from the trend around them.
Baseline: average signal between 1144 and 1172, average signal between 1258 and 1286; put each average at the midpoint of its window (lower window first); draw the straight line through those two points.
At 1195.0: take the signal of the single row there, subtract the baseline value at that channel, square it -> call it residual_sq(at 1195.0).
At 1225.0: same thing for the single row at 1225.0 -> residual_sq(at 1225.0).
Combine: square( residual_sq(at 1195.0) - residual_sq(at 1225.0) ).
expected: 1.7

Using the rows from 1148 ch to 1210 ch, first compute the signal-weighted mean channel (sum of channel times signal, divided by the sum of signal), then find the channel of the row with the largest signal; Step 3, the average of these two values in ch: 1175.0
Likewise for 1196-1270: 1214.7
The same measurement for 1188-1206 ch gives 1194.0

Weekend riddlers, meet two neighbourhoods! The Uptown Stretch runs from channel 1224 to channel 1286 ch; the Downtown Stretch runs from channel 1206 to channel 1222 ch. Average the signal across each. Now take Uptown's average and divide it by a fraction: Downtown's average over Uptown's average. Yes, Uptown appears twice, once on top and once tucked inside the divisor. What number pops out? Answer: 14.2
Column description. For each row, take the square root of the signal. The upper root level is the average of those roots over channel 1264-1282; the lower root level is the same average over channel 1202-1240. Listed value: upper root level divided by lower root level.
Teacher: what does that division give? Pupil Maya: 0.891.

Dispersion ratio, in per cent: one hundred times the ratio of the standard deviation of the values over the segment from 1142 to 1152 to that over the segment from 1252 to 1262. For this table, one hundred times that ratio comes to 53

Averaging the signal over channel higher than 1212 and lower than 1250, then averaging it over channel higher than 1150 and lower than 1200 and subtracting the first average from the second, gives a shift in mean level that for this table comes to 0.15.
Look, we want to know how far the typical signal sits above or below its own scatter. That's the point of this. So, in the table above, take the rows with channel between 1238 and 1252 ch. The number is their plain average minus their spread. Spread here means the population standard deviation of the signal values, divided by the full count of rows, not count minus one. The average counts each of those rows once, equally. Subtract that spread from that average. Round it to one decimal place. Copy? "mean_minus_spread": 16.6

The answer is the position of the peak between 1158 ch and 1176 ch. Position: 1171.0 ch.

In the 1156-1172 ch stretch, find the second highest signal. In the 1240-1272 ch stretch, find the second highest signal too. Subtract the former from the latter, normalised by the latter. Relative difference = -0.016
